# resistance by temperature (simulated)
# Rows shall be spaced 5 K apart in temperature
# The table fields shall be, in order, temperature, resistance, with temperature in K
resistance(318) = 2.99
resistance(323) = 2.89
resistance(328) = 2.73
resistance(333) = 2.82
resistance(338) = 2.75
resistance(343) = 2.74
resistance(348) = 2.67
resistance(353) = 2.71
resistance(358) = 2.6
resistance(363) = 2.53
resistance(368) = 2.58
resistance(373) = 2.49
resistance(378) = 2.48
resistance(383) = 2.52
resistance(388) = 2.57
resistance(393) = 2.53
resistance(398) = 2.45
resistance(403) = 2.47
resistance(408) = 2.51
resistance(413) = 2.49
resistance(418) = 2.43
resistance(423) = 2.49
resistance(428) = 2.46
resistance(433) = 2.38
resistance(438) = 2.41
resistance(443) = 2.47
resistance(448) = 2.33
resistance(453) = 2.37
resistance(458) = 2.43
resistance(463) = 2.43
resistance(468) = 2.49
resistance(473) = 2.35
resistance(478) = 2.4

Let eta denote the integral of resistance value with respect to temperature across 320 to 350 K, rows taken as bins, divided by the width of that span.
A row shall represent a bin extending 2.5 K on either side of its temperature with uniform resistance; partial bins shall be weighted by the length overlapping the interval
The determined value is 2.77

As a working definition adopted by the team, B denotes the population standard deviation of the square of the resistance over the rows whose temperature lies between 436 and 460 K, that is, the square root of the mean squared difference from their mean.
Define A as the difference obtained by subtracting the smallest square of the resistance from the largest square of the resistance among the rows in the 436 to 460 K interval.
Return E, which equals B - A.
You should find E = -0.44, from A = 0.7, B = 0.232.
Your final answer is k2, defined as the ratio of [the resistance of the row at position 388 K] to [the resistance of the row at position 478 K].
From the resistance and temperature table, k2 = 1.07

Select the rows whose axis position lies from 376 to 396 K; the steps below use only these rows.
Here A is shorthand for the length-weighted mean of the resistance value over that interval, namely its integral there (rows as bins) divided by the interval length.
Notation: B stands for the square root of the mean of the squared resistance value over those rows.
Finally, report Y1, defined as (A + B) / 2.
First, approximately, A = 2.52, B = 2.53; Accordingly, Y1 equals 2.52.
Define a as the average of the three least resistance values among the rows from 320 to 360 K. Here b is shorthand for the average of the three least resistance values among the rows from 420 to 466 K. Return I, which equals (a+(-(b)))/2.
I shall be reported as 0.15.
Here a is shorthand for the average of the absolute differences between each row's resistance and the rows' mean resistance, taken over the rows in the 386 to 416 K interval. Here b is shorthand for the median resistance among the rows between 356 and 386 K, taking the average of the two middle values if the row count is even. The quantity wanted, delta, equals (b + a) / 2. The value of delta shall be 1.28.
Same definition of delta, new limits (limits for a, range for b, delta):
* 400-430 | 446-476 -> 1.21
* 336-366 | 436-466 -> 1.24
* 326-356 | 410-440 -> 1.24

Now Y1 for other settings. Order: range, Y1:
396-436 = 2.46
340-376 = 2.62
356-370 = 2.57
